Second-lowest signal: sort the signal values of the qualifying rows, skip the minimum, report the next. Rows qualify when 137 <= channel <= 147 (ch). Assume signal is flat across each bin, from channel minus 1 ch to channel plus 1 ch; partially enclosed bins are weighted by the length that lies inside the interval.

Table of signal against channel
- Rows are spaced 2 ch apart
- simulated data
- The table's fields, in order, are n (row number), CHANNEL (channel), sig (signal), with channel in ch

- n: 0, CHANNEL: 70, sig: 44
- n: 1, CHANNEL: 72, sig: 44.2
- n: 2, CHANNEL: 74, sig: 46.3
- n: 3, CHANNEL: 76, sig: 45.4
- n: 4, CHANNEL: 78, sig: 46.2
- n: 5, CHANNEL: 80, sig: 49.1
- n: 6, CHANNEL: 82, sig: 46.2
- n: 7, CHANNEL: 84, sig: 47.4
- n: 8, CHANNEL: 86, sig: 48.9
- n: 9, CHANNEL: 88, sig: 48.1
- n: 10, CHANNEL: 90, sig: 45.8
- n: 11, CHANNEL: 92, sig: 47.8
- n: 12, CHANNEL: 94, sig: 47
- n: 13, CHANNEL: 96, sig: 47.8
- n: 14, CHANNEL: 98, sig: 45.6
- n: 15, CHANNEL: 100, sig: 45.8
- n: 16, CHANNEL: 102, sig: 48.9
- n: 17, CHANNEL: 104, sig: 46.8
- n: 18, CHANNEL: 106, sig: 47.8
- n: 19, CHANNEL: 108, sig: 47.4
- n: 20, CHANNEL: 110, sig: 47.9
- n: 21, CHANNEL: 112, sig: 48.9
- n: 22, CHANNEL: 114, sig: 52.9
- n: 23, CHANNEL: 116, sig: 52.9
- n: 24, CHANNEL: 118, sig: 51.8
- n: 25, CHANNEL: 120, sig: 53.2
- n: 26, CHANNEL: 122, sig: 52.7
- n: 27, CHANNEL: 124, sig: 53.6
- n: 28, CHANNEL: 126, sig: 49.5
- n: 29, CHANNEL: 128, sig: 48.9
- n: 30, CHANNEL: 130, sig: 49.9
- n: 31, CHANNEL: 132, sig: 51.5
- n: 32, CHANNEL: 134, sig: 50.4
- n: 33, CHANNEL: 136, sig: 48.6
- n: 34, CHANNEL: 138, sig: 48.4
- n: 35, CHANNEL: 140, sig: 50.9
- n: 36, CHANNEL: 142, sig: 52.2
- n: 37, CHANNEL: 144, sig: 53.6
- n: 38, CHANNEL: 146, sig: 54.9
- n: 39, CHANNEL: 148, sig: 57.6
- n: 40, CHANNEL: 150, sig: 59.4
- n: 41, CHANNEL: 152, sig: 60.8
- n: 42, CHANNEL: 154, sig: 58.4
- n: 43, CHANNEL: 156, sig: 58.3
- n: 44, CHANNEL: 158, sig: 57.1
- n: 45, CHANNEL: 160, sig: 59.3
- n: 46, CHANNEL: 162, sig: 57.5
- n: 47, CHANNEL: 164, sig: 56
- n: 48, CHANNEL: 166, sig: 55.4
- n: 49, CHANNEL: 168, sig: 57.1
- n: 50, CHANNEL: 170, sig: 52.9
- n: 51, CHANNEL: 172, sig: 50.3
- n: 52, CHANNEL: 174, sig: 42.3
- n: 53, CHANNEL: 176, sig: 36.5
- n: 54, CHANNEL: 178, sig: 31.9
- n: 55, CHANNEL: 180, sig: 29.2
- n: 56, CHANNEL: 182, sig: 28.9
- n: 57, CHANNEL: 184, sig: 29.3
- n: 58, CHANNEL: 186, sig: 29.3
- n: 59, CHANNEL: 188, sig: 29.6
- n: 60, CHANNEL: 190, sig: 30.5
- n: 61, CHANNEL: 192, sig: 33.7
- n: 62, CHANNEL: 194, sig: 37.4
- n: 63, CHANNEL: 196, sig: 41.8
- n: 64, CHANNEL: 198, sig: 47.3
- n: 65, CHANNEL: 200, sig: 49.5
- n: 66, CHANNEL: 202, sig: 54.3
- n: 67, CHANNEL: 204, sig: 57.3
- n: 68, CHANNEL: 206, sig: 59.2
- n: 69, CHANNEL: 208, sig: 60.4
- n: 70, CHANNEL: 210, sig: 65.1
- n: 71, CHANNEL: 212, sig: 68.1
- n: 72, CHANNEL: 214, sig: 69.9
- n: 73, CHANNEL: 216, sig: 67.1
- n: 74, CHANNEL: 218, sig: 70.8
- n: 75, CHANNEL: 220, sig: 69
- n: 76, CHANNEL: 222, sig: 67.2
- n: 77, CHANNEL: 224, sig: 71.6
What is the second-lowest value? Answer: 50.9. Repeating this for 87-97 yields 47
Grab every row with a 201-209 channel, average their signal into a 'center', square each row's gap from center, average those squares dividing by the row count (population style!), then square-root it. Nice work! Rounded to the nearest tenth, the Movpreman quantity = 2.3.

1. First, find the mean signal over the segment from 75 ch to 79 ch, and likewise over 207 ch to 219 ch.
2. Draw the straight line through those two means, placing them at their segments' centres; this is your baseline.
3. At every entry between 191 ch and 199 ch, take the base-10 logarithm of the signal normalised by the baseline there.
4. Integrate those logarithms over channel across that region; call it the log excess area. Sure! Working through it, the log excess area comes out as -1.7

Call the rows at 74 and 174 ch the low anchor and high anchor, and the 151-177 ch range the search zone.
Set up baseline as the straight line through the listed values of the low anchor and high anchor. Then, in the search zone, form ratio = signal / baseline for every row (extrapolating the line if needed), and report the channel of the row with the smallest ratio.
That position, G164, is 176 ch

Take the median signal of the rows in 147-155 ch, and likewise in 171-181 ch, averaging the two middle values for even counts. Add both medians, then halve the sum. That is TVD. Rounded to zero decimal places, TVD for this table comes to 48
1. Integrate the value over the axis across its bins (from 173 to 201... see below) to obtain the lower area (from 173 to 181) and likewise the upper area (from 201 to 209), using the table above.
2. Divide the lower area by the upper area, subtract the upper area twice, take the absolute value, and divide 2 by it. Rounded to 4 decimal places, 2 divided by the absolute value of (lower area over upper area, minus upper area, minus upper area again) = 0.0022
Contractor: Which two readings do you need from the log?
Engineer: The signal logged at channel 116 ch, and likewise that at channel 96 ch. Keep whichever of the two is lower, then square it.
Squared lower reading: 2285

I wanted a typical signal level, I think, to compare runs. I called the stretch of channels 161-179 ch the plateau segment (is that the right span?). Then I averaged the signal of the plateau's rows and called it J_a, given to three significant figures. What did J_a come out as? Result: 48.9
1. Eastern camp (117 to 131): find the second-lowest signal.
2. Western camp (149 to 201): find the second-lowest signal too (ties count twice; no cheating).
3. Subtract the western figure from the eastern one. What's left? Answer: 20.3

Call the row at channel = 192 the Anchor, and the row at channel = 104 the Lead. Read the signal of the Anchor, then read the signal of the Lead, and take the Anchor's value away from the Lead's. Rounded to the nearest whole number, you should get 13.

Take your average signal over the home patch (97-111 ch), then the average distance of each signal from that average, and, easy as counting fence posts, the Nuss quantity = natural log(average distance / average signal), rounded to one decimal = -3.9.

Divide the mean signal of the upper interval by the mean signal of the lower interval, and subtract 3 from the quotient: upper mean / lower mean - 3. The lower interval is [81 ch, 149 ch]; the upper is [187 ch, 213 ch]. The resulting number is -2.02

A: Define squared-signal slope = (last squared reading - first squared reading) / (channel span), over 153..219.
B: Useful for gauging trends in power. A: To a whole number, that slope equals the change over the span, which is 25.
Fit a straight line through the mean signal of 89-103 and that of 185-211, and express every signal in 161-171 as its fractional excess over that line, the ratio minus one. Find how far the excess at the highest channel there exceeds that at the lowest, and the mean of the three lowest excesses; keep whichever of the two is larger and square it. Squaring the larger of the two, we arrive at 0.035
